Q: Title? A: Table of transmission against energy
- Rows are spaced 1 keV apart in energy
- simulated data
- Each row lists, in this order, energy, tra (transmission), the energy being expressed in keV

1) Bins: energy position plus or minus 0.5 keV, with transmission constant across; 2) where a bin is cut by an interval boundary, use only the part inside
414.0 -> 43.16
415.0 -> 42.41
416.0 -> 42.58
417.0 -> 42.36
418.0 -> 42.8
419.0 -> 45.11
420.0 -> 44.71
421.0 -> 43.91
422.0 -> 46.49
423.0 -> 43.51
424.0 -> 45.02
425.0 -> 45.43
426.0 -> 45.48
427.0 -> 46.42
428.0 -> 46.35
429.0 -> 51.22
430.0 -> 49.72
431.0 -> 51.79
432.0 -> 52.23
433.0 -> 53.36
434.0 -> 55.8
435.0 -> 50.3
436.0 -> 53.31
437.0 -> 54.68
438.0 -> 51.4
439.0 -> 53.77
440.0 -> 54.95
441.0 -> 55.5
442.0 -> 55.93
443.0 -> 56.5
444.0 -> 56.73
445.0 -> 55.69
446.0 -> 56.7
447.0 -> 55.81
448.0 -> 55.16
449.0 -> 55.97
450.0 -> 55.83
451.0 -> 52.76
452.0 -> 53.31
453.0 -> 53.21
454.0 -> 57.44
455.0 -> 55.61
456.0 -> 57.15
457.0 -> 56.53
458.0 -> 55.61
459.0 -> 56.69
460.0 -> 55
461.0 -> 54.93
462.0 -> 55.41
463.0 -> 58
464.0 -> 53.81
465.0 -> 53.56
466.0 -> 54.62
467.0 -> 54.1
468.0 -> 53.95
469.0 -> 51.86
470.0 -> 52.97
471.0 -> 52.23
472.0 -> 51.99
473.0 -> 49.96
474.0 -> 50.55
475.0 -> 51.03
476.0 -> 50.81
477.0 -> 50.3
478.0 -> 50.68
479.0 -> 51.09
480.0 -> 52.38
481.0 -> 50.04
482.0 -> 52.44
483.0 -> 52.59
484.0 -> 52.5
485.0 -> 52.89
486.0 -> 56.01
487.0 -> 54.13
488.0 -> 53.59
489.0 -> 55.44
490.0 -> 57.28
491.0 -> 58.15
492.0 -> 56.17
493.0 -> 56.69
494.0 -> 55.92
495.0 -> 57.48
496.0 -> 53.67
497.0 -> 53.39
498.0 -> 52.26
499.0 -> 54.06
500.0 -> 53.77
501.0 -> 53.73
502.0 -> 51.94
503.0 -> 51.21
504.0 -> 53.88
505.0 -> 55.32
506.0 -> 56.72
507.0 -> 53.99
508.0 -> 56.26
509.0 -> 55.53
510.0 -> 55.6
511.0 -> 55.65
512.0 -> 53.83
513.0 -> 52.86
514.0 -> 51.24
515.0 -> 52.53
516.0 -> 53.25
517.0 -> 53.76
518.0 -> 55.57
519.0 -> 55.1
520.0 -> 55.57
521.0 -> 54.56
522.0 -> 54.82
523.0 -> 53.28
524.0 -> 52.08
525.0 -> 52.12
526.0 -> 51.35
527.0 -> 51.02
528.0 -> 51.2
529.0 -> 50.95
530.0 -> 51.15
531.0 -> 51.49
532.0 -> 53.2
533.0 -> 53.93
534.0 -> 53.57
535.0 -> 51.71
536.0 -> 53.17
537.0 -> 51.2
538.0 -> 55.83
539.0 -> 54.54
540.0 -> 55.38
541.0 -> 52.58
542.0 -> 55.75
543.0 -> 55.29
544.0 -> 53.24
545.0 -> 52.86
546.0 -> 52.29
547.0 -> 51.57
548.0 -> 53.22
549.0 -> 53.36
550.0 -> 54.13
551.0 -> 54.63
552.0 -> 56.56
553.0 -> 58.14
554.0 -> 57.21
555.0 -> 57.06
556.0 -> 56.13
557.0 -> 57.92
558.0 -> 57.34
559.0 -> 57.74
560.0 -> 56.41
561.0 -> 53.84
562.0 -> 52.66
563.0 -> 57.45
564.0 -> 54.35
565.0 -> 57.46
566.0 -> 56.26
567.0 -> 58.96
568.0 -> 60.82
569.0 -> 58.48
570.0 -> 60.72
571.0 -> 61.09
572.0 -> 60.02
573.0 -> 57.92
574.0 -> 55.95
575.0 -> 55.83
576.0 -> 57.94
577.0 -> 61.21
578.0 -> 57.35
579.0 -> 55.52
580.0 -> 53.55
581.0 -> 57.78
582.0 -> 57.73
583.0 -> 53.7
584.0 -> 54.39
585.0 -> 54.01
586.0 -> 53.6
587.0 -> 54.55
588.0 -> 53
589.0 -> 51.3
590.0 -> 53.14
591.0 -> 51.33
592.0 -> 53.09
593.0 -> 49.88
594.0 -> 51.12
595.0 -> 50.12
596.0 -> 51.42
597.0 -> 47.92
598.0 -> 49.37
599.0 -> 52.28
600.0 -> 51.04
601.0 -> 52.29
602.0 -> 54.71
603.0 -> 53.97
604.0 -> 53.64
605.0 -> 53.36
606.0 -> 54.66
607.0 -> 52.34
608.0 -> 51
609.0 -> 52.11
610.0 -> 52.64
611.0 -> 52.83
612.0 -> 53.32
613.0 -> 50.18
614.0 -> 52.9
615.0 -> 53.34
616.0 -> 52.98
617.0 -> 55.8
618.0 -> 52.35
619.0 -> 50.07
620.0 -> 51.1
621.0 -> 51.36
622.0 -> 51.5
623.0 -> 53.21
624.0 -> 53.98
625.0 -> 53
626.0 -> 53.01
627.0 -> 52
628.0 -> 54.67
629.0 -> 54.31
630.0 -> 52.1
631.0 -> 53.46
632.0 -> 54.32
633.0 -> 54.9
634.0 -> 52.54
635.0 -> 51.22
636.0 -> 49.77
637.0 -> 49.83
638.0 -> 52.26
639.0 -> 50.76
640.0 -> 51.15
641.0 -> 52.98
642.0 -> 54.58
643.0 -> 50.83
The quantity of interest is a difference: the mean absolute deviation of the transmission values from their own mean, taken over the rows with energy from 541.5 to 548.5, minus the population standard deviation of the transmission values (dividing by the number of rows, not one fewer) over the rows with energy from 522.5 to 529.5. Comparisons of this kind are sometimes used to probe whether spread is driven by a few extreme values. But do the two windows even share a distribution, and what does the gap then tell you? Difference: 0.4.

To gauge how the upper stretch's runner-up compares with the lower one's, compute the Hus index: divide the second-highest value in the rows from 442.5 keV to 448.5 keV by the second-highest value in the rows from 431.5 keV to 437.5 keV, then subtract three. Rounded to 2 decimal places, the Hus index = -1.96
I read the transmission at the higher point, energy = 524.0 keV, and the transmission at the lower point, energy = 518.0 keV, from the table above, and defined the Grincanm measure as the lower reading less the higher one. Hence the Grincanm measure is 3.5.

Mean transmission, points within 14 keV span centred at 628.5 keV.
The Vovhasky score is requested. 53.2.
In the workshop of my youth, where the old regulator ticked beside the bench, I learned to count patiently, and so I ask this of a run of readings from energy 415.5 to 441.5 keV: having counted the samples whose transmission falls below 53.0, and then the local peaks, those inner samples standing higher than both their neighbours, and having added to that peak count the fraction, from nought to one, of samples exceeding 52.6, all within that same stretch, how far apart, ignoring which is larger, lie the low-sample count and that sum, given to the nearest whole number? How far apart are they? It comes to 13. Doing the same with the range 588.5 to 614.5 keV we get 10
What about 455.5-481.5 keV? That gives 6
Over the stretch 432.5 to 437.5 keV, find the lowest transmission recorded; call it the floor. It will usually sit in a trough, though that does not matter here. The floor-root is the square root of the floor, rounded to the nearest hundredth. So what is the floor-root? 7.09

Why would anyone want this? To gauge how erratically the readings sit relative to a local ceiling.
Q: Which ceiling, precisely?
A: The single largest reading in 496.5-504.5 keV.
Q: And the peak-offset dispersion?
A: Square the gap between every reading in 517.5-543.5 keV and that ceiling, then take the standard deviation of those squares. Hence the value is 3.2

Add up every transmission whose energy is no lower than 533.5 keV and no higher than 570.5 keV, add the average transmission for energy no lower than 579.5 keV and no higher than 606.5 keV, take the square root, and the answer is 46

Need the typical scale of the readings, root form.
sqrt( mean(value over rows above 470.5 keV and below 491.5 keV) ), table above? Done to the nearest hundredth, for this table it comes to 7.26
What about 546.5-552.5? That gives 7.34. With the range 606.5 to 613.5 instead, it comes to 7.22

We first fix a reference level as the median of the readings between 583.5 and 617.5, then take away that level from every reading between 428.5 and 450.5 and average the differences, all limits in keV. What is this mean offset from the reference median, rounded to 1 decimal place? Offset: 1.3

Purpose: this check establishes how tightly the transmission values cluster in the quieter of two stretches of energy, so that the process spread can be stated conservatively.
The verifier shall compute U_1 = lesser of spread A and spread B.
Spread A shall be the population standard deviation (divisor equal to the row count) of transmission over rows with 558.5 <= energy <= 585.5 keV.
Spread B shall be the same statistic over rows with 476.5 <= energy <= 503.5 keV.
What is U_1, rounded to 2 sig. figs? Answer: 2.2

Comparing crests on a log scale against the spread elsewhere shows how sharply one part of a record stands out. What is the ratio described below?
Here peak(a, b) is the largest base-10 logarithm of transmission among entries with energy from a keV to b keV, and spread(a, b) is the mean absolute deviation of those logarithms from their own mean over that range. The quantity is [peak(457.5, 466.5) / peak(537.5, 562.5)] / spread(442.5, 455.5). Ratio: 112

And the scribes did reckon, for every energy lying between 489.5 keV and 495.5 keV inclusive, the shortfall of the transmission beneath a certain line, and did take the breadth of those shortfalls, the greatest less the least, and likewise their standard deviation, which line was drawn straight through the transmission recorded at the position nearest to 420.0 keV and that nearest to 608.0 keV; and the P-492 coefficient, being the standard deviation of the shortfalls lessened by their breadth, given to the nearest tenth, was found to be -1.5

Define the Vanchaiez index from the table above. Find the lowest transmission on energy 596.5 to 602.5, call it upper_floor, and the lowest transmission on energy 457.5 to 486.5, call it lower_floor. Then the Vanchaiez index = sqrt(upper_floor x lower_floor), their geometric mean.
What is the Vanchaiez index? 49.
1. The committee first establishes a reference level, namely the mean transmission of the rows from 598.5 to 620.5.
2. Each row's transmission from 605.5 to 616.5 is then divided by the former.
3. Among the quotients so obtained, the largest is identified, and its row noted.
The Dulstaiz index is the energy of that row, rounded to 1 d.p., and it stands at 606.0 keV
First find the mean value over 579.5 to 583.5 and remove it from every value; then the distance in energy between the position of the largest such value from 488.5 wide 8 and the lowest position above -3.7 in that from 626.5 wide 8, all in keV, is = 132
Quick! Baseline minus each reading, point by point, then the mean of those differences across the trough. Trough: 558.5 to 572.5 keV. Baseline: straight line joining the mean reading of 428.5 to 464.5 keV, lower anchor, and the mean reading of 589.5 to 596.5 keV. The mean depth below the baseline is -5.5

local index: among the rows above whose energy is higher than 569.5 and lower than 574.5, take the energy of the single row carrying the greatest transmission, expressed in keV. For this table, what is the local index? 571.0 keV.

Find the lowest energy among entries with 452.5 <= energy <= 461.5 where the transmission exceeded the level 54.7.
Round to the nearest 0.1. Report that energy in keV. 454.0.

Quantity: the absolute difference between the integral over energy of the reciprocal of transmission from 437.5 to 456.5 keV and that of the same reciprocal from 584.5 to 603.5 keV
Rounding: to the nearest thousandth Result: 0.021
